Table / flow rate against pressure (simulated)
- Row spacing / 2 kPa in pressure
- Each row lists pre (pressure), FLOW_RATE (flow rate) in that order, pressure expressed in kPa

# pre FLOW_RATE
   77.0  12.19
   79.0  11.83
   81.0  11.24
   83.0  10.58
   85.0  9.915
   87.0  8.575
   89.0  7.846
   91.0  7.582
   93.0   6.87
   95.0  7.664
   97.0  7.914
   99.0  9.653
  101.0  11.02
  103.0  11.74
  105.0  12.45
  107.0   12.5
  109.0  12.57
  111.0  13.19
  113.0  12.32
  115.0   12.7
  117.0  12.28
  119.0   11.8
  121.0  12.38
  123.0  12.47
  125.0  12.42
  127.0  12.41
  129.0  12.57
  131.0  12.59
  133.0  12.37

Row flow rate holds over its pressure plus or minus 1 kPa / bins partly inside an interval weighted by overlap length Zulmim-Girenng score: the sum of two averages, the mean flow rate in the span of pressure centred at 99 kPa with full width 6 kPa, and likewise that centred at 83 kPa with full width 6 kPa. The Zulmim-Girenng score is 20.1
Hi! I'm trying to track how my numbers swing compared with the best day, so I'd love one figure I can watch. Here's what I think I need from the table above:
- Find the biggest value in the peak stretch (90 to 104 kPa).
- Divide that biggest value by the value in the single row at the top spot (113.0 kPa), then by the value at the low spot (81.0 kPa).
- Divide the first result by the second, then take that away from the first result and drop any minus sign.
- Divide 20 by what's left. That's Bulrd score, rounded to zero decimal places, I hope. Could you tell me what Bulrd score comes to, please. 493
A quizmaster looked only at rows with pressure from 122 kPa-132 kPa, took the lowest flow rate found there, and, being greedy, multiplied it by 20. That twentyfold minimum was 248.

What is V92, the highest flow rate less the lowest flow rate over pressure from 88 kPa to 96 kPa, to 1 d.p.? 1.0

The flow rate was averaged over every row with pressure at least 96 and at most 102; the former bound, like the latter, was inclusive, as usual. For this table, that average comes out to 9.5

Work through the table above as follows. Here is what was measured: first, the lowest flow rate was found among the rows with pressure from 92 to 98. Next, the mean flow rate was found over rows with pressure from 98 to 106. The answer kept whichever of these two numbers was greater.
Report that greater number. 11.2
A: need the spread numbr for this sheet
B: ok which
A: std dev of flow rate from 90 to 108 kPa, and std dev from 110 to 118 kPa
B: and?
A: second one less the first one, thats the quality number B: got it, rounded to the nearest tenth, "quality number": -1.8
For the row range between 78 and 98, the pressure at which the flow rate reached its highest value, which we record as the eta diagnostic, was 79.0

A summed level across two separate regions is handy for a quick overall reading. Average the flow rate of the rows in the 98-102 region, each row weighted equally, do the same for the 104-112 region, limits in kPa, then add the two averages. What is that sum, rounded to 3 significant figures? 23.0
